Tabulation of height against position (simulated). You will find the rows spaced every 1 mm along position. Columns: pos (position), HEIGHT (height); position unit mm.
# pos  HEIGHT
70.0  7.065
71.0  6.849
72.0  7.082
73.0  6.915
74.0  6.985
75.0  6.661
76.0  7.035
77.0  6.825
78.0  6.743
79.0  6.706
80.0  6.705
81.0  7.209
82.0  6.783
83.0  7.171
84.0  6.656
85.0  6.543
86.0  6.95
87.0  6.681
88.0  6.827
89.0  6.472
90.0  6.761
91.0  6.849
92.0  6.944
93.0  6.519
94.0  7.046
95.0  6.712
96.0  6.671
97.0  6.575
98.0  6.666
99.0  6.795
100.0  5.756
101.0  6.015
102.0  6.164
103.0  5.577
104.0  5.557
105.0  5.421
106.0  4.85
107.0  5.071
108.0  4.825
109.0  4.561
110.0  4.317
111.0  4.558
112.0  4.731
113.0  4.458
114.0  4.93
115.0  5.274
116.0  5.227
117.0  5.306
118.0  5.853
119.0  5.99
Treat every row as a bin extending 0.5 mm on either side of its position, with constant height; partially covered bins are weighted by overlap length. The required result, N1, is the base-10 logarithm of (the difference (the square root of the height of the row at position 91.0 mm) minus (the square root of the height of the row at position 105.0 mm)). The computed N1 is -0.5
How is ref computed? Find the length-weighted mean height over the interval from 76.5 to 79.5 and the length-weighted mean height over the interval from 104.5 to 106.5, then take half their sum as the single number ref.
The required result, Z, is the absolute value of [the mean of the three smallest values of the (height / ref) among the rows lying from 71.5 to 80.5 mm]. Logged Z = 1.13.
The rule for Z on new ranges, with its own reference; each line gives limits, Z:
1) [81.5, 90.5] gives 1.10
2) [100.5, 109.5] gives 0.80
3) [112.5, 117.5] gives 0.82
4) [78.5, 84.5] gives 1.12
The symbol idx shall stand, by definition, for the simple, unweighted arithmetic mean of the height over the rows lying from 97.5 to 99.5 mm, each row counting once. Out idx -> 6.73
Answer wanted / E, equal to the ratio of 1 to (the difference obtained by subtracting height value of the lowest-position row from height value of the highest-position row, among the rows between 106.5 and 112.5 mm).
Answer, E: -3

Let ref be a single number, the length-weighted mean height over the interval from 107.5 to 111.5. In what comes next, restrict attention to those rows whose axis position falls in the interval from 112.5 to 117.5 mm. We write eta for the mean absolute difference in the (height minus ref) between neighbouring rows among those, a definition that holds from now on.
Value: 0.24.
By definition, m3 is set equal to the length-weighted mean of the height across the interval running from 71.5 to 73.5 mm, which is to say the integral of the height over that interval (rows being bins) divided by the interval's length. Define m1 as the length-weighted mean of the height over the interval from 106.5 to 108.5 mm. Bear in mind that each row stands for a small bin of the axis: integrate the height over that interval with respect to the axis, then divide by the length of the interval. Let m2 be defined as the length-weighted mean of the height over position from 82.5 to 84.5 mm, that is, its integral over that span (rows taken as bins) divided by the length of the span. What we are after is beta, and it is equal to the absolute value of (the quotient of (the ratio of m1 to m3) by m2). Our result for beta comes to 0.102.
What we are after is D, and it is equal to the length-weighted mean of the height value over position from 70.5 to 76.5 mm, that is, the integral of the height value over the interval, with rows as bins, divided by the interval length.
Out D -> 6.9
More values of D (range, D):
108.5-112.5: 4.5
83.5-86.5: 6.7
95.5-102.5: 6.4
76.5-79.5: 6.8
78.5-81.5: 6.9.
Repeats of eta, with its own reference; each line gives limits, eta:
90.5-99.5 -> 0.22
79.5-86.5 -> 0.39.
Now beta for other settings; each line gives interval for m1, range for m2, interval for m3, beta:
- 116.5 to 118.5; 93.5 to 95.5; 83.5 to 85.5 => 0.123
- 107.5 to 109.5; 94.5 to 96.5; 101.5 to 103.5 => 0.119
